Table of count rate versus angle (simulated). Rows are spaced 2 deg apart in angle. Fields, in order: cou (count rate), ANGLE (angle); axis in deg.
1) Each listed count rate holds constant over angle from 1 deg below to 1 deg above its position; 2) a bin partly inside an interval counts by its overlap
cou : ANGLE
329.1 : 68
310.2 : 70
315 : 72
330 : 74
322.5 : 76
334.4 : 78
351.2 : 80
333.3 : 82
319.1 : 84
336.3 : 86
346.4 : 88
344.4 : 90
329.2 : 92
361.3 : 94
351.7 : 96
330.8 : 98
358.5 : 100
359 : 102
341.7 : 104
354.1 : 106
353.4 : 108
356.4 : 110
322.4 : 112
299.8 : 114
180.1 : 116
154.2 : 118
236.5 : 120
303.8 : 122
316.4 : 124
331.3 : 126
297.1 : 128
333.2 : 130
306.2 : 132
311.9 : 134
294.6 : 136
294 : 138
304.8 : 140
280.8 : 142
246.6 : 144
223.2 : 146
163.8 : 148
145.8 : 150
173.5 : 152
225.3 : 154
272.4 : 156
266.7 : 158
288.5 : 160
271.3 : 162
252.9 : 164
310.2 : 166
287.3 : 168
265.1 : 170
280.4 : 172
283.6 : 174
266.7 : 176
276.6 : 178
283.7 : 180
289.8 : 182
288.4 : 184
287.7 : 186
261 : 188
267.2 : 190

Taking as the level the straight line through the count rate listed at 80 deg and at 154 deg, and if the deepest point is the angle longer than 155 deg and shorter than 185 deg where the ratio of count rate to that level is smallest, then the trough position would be 164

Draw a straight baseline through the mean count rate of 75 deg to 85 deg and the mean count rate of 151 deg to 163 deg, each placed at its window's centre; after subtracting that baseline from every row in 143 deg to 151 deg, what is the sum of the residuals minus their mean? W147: -196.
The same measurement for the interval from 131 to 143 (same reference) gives 138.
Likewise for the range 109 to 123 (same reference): -173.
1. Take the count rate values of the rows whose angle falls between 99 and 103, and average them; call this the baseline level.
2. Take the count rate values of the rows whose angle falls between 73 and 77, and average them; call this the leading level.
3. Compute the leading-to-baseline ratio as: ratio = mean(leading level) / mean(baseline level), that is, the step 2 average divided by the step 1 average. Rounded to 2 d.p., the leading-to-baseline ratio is 0.91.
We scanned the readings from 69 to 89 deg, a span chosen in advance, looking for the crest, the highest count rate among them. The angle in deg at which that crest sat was 80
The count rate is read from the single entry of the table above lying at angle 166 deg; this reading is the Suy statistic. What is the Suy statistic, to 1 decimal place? 310.2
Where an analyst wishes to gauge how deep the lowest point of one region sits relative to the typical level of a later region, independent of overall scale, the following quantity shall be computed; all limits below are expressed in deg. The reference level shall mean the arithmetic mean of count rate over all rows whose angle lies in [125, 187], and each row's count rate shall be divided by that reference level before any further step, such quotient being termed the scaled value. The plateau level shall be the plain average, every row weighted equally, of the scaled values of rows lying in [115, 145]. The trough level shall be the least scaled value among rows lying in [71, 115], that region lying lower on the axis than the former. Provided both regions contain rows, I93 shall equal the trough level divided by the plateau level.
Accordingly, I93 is 1.07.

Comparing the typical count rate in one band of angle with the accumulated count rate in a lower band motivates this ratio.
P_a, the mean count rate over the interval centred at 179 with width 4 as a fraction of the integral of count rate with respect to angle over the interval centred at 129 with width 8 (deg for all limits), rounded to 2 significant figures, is 0.11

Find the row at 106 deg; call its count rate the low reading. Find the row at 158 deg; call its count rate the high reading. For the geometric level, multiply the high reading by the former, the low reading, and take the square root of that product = 307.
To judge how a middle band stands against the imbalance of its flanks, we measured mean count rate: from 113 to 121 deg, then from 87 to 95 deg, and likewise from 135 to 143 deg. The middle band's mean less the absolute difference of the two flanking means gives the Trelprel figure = 166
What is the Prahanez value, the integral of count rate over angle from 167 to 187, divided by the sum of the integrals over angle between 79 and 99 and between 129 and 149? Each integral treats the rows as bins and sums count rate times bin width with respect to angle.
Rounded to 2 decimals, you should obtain 0.46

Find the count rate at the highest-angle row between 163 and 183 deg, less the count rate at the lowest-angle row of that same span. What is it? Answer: 37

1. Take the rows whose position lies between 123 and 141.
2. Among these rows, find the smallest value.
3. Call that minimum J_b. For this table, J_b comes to 294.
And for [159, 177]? 252.9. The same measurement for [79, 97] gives 319.1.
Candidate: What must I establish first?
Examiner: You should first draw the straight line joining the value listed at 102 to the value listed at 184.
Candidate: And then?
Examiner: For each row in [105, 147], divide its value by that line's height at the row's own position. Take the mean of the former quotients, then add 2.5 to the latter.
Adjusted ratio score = 3.36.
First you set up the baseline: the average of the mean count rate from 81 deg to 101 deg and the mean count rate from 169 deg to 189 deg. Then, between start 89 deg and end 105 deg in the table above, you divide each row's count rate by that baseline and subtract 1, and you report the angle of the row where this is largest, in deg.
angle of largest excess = 94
